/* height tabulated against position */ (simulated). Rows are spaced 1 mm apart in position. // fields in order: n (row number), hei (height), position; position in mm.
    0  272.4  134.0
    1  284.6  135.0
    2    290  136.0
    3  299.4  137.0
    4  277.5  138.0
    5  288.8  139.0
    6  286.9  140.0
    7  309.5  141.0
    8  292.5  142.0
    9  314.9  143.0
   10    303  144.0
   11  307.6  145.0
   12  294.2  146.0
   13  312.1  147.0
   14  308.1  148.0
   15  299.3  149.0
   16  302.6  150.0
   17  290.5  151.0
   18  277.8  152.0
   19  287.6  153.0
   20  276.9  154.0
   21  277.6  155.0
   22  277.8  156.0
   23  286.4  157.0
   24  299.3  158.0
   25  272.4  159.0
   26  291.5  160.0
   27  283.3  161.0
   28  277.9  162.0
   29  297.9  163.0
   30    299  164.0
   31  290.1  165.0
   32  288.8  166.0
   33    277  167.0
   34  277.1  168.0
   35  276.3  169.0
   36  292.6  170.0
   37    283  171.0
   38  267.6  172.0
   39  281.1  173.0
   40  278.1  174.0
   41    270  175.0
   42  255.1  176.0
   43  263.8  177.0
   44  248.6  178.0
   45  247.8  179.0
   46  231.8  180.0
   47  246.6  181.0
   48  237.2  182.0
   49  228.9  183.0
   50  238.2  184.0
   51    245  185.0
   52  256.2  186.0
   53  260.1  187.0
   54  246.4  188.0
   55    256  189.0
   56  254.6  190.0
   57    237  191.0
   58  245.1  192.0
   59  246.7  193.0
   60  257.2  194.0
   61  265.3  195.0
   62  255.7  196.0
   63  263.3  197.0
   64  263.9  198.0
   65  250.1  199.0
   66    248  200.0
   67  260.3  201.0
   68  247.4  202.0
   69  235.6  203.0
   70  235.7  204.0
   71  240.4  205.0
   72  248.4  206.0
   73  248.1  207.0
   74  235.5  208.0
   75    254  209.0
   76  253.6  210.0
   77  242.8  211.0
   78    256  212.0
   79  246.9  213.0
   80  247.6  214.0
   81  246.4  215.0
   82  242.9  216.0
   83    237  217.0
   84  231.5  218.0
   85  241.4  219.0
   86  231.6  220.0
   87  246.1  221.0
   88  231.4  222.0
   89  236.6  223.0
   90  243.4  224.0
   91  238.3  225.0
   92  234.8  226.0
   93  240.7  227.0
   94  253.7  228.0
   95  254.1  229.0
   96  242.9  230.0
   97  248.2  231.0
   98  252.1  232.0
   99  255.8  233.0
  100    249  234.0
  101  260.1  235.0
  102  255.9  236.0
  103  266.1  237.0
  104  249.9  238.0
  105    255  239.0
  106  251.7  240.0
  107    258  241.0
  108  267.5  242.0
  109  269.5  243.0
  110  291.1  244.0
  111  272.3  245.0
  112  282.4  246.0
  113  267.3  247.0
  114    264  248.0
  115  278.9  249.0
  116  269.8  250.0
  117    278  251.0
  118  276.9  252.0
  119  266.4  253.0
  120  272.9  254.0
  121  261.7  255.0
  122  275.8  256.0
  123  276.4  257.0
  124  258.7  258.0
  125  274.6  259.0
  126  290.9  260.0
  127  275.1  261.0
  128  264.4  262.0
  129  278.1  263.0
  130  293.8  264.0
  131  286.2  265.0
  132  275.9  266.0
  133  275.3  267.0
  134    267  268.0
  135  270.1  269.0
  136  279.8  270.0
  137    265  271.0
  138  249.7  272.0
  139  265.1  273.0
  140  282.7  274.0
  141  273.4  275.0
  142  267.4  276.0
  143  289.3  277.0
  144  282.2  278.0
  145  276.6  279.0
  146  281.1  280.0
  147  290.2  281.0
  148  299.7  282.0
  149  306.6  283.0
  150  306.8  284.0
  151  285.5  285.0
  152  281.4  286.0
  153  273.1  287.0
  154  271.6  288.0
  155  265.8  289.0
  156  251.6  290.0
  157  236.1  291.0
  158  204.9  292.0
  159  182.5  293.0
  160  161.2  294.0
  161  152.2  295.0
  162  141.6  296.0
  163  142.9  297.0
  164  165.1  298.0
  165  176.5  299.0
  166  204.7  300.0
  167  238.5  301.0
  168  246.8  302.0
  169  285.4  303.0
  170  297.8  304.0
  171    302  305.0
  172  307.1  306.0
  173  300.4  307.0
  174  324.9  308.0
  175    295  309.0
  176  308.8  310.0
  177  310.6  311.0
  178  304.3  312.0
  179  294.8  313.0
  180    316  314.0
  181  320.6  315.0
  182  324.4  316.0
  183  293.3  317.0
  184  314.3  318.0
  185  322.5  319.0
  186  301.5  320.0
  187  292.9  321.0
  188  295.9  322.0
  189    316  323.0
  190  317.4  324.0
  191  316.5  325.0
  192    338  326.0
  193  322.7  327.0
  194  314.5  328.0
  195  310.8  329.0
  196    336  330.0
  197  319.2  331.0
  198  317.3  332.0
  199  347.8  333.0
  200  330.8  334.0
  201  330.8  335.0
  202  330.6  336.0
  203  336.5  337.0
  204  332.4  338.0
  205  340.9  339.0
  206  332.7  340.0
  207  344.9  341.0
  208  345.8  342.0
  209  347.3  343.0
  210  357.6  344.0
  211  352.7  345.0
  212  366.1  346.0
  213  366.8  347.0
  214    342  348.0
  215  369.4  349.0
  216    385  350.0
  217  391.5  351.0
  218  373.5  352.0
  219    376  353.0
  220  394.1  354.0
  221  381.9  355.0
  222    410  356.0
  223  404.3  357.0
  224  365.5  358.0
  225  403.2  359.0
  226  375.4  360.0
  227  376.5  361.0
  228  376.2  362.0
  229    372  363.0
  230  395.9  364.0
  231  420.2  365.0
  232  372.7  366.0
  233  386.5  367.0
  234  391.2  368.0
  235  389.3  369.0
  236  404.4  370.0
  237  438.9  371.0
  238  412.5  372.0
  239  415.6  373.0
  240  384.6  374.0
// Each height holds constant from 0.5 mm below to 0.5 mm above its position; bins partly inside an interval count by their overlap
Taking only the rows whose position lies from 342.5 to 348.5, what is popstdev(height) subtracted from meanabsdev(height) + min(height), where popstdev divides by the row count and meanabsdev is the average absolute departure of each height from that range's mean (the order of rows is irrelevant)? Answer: 341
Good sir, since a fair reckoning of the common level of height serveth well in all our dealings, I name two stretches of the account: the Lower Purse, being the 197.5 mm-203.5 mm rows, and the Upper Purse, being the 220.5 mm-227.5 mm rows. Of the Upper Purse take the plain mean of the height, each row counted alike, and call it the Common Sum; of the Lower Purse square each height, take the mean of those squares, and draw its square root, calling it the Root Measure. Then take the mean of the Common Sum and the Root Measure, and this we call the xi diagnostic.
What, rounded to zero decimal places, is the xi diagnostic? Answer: 245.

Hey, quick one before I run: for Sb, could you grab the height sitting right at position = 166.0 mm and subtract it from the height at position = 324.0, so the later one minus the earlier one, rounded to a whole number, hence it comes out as 29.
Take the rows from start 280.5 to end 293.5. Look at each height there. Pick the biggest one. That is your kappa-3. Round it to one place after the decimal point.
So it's 306.8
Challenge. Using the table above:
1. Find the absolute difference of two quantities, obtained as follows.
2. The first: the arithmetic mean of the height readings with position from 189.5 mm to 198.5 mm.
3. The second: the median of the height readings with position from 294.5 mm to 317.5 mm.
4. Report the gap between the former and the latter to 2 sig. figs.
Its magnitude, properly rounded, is 41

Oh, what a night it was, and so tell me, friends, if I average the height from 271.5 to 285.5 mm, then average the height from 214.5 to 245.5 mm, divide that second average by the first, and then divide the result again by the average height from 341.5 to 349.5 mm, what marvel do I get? 0.0025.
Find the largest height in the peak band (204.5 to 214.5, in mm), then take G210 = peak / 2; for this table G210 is 128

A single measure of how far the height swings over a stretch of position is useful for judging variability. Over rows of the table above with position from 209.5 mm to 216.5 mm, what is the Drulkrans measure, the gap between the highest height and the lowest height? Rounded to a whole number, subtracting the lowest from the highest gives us 13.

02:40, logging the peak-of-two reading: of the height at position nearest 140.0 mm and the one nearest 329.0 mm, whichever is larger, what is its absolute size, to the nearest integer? 311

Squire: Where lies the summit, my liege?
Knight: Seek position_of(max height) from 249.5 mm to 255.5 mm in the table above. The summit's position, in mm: 251.0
